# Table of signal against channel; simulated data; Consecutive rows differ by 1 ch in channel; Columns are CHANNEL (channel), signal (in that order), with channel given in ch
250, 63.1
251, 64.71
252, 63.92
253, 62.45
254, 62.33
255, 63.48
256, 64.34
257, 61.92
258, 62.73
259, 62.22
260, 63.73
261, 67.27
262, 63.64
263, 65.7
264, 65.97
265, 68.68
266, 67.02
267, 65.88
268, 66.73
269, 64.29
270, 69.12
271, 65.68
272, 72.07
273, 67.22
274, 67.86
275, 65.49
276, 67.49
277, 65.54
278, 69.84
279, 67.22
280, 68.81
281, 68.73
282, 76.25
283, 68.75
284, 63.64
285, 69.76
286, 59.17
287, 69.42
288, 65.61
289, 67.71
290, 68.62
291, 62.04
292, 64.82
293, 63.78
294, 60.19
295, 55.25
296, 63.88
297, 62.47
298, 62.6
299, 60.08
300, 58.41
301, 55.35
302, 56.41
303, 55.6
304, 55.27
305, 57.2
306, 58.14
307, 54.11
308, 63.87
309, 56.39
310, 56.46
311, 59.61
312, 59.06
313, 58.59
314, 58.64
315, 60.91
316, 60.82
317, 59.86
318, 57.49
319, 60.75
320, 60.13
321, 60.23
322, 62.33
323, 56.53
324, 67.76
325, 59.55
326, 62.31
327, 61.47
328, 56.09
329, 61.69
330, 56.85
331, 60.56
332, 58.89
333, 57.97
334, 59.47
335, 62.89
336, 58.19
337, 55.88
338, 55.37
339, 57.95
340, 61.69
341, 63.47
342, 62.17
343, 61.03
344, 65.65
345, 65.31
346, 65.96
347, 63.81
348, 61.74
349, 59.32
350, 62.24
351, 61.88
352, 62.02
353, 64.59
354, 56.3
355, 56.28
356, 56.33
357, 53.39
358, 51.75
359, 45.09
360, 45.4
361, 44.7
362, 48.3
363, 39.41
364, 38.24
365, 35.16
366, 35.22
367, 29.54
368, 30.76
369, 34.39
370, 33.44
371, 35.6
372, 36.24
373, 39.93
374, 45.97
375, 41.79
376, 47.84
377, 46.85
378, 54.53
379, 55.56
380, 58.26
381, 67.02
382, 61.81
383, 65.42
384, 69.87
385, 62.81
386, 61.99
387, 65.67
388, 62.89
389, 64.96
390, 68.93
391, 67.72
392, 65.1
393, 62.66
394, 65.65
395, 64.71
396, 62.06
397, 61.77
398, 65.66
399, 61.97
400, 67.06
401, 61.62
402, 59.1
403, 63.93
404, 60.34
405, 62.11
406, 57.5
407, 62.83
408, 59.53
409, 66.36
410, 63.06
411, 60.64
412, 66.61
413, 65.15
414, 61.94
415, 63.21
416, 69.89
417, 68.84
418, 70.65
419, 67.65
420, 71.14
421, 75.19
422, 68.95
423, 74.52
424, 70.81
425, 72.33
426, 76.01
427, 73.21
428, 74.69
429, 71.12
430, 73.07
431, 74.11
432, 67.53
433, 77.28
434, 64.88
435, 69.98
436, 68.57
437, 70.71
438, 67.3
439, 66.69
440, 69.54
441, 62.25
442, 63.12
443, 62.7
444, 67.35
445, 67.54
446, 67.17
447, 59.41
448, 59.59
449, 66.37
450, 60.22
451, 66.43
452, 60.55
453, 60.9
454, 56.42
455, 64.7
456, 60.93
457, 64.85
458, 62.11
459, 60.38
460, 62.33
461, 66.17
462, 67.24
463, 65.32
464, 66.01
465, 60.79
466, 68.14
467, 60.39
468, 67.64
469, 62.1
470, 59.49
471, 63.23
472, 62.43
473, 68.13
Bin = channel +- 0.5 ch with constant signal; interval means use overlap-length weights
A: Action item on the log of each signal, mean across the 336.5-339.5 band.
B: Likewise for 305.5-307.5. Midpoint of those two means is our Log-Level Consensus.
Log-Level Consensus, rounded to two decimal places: 1.75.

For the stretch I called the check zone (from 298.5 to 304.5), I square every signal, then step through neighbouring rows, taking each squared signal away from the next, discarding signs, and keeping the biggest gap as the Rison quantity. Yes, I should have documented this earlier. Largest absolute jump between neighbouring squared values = 348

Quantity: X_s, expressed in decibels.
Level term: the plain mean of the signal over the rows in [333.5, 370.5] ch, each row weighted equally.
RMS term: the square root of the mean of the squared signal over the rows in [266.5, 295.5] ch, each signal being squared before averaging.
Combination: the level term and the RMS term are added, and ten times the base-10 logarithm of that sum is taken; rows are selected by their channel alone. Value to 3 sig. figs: 20.8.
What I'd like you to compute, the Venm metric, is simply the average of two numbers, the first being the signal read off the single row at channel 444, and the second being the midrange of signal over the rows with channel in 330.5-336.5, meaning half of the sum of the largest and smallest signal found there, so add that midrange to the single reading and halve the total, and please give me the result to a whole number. 64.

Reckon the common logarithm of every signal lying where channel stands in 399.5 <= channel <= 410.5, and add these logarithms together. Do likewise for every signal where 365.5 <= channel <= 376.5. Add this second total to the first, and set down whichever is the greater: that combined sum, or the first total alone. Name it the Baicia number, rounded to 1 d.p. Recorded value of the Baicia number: 37.0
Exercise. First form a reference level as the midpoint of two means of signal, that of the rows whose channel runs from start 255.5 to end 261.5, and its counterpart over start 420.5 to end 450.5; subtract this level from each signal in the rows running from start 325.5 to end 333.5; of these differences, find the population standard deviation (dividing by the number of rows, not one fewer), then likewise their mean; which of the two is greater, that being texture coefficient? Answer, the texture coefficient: 2.2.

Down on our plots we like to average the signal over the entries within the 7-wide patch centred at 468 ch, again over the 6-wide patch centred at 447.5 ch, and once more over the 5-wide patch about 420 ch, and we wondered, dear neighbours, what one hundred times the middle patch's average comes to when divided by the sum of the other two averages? 47.4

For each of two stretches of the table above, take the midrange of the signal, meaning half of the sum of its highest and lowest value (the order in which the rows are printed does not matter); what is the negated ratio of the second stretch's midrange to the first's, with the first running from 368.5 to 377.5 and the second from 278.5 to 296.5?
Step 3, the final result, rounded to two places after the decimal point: -1.62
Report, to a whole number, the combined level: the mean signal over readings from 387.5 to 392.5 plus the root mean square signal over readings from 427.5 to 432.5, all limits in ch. 138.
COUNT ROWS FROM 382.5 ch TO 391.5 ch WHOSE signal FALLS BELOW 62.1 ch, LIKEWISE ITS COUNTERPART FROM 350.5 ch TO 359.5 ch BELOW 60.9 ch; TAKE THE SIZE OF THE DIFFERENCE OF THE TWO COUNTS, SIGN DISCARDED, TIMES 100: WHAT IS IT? 500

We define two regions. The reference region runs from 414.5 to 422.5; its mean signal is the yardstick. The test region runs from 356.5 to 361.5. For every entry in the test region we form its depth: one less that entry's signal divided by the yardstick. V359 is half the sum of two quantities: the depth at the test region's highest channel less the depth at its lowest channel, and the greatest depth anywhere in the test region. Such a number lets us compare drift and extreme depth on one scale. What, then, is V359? 0.24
